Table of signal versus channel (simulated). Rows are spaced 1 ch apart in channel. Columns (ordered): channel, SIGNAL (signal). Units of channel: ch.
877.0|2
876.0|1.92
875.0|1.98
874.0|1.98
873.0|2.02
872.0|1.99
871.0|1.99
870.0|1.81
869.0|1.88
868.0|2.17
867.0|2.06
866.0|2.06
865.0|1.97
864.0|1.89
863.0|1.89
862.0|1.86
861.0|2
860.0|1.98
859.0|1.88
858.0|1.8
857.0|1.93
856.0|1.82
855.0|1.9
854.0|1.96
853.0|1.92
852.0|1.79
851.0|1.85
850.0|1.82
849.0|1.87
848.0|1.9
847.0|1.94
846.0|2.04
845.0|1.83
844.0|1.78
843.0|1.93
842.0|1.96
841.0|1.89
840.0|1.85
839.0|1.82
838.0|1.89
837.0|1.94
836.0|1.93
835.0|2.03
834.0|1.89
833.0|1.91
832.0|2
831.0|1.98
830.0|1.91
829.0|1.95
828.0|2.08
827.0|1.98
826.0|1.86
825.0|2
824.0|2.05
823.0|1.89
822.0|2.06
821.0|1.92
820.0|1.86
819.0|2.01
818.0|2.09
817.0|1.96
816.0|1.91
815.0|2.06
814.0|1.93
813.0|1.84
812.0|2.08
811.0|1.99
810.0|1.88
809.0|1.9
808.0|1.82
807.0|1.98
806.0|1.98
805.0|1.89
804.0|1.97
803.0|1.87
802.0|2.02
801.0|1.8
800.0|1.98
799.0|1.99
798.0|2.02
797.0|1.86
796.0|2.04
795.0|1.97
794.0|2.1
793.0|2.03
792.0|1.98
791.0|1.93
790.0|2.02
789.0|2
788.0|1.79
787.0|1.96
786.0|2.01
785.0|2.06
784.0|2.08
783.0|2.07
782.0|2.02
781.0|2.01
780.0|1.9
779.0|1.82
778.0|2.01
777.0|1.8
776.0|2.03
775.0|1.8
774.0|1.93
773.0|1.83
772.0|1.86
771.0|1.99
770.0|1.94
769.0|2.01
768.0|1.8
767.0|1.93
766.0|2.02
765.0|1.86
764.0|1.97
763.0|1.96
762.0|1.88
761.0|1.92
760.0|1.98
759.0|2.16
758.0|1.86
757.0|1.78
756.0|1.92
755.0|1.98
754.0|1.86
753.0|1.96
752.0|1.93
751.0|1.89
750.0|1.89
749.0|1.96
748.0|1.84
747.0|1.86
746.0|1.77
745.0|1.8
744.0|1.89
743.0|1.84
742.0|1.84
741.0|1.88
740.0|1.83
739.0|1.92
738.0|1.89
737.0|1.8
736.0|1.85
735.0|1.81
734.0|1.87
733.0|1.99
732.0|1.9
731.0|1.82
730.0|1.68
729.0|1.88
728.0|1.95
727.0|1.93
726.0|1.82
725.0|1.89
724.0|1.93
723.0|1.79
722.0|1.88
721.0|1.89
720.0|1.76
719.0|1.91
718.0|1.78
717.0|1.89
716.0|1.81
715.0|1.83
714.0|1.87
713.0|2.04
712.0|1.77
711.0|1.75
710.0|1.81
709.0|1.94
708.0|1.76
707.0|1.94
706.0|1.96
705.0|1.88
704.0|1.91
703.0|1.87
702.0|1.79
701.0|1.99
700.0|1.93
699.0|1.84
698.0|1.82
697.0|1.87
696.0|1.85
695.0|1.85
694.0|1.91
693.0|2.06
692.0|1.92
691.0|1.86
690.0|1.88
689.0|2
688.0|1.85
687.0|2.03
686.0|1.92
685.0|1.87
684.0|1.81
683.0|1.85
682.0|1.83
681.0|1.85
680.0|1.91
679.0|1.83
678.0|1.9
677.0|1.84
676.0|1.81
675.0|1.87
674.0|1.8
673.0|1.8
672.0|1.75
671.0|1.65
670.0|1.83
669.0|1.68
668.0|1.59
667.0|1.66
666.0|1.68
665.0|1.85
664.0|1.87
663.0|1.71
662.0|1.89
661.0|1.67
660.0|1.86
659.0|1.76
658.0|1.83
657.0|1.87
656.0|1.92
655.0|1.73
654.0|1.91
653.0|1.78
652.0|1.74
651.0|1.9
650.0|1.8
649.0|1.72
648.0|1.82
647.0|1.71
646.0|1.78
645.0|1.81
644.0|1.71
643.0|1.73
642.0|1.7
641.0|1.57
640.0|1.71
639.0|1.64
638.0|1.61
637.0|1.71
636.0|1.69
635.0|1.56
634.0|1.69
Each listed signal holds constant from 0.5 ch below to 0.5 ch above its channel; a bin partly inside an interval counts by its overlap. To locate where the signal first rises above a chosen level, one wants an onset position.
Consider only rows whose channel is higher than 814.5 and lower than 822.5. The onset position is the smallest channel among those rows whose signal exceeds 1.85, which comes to 815.0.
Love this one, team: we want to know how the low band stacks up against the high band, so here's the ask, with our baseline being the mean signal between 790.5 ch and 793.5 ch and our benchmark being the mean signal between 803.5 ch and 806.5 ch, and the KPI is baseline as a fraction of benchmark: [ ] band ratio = 1.02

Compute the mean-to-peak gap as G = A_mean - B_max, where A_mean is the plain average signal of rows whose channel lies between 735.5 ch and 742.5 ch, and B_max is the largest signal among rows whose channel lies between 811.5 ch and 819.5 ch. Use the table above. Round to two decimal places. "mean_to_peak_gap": -0.23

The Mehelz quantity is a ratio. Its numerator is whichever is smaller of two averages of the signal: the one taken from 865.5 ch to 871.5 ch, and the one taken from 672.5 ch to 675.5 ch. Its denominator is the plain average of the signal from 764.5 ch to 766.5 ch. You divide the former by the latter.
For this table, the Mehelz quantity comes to 0.94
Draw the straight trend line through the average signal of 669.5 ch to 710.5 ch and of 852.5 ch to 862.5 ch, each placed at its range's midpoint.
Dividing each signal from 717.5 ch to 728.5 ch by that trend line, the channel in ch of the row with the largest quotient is 728.0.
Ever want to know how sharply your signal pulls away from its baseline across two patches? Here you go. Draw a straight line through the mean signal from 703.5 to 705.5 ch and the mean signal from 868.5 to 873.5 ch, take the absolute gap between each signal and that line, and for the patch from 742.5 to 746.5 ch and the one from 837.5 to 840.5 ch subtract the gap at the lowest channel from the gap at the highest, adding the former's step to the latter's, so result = 0.11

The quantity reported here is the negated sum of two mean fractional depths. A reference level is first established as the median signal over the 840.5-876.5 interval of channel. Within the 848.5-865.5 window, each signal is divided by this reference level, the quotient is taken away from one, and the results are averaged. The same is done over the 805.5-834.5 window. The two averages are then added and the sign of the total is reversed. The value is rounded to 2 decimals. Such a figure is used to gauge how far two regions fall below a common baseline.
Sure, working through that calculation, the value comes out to 0.00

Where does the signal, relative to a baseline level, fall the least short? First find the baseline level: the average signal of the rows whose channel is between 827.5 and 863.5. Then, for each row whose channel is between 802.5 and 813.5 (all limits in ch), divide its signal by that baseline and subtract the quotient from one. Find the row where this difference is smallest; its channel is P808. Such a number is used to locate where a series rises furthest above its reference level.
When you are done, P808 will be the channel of 812.0 ch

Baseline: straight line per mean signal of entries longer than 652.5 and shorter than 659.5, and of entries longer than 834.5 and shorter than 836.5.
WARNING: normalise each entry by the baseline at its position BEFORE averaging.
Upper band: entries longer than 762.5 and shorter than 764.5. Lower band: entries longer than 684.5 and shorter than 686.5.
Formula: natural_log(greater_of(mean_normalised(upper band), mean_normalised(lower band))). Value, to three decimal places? 0.024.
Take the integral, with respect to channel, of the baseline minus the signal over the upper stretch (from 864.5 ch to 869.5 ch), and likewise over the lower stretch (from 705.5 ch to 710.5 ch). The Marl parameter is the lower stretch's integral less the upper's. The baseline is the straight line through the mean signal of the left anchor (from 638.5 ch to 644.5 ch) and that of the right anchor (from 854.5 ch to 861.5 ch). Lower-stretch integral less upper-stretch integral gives -0.1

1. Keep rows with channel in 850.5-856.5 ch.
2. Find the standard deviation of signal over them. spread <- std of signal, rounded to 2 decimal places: 0.06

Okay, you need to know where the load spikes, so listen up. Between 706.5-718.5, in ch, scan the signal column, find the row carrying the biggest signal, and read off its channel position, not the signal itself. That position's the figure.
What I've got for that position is 713.0 ch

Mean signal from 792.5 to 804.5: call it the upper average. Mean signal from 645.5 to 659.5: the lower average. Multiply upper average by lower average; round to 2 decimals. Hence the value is 3.56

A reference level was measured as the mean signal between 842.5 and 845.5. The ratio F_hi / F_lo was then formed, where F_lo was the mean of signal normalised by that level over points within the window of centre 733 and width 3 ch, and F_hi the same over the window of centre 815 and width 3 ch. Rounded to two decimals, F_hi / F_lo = 1.02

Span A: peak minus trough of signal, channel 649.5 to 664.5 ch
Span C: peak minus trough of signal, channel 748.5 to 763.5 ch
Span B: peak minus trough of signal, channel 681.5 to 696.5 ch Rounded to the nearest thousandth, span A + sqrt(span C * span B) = 0.558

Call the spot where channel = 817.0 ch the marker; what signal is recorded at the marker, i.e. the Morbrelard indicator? 1.96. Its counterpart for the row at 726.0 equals 1.82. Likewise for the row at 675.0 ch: 1.87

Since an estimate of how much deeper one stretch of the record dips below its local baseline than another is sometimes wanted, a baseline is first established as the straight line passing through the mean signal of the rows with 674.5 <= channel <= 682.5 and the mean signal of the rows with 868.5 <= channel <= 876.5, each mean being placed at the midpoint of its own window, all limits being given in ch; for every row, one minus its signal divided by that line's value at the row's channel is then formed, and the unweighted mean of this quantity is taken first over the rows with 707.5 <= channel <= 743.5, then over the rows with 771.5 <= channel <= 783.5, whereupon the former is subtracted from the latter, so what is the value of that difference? -0.023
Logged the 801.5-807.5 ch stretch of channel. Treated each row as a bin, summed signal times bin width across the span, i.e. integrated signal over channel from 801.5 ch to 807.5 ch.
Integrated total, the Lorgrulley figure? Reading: 12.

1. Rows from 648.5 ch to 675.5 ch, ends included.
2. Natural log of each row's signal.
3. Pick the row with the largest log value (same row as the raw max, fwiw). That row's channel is 656.0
